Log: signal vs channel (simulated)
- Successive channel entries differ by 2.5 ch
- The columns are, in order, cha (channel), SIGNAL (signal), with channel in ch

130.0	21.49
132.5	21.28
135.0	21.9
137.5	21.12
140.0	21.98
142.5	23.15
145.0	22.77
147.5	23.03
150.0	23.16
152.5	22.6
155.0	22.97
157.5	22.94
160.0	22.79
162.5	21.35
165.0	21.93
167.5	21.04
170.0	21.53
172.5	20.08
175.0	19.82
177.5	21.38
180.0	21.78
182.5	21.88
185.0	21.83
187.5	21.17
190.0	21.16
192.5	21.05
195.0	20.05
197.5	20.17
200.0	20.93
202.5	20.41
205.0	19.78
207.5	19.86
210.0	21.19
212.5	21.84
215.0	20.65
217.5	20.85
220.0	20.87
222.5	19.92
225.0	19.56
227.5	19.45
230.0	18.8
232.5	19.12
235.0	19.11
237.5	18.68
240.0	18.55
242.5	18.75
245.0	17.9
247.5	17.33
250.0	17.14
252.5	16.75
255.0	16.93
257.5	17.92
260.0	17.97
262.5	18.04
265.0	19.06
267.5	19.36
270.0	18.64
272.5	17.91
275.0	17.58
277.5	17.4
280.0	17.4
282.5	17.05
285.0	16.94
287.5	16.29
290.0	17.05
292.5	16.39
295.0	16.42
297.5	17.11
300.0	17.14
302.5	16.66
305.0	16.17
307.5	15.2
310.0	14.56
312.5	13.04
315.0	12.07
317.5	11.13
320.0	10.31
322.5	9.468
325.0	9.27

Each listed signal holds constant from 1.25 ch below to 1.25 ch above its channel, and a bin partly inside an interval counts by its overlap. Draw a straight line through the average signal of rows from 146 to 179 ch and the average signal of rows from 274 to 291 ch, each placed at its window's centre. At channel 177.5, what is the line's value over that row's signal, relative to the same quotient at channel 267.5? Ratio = 1.09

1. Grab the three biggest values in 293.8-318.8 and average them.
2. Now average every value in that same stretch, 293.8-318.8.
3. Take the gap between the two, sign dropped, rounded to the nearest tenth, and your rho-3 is 2.0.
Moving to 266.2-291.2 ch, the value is 1.1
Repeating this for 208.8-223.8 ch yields 0.4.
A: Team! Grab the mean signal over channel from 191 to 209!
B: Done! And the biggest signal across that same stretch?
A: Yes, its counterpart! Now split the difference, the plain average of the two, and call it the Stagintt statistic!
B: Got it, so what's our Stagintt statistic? 20.7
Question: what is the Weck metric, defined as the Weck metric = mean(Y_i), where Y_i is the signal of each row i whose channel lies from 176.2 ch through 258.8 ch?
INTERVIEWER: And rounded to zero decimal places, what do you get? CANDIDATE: 20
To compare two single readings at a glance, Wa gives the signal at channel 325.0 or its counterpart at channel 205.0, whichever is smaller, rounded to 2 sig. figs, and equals 9.3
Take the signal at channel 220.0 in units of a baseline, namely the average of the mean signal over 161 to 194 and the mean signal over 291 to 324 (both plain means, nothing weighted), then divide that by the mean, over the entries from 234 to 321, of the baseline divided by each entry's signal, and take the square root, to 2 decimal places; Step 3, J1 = 1.04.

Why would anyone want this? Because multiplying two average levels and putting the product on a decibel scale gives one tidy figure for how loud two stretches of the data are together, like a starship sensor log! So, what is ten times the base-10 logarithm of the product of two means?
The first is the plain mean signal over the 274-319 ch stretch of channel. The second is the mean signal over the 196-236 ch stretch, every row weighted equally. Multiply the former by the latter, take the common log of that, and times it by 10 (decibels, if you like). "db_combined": 25.0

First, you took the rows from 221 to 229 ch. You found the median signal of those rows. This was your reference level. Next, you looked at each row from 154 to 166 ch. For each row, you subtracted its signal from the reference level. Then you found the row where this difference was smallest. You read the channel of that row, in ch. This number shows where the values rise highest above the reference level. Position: 155.0 ch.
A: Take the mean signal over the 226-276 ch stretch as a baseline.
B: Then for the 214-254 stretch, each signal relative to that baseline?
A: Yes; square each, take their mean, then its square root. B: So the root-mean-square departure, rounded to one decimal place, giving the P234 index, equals 1.4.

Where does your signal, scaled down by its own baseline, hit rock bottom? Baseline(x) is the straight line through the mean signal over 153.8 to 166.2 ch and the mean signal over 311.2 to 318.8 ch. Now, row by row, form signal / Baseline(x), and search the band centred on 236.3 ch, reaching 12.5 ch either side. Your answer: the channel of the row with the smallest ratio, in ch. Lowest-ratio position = 247.5 ch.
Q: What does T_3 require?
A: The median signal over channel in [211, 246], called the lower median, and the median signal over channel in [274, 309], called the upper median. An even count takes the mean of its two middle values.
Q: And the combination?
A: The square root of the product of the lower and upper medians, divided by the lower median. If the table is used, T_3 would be 0.94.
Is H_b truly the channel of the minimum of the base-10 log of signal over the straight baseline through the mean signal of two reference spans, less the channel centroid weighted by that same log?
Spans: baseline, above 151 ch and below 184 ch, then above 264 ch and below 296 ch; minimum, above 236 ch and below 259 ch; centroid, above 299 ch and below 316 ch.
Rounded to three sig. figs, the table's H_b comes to -60.2 ch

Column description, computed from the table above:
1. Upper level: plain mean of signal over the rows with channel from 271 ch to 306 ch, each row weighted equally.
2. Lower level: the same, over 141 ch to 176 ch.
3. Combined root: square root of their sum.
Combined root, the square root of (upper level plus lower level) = 6.25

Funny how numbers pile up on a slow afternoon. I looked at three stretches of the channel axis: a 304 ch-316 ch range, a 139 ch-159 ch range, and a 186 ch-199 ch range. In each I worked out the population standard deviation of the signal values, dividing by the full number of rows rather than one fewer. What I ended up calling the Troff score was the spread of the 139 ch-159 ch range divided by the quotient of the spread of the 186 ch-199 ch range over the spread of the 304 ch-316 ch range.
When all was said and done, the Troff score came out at 1.1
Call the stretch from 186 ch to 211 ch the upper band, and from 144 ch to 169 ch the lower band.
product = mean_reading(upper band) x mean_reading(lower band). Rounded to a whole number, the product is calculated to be 462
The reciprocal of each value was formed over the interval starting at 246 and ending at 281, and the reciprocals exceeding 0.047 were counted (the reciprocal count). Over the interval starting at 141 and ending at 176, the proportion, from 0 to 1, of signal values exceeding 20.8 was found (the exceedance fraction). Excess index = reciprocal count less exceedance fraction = 13.1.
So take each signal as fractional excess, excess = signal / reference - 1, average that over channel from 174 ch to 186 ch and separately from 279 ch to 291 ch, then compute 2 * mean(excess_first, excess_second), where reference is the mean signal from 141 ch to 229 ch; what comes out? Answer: -0.20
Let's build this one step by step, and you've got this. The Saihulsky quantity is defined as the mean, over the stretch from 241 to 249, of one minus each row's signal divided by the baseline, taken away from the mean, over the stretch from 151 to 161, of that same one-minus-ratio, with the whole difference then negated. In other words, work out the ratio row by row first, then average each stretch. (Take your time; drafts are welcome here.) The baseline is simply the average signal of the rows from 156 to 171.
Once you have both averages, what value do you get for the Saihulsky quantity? 0.22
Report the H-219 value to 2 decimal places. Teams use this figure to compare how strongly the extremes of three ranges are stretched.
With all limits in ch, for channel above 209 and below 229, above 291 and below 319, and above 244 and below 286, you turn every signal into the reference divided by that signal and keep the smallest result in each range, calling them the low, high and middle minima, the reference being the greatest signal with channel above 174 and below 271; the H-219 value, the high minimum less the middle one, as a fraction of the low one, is 0.15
